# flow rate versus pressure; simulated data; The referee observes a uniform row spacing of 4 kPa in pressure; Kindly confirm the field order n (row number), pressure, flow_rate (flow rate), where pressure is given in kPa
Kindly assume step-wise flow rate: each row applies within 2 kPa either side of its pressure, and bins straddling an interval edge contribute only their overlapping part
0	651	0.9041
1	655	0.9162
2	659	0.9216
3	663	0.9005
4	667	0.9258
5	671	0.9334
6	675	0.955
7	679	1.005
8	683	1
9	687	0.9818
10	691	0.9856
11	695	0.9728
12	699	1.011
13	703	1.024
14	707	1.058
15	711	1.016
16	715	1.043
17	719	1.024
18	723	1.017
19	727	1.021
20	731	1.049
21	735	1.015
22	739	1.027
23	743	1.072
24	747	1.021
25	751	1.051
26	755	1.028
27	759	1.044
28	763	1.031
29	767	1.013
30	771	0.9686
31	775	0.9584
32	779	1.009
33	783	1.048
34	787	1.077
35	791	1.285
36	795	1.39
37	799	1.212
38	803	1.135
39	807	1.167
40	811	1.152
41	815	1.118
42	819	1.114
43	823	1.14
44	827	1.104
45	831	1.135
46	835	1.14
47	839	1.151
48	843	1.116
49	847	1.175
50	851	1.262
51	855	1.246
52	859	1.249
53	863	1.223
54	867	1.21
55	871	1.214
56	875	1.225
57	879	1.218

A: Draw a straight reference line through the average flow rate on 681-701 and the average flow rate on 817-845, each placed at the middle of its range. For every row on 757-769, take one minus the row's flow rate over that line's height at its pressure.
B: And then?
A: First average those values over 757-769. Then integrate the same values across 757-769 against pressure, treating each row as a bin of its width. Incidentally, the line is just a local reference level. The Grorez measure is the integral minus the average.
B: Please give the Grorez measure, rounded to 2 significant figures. 0.33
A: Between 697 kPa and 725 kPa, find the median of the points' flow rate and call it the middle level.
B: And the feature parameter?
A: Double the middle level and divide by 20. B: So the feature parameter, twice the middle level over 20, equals 0.102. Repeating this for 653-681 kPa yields 0.093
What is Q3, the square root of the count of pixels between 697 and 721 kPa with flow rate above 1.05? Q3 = 1.0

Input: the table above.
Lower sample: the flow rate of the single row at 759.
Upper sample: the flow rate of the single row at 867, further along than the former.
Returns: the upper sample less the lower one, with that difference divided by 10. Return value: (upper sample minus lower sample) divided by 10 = 0.017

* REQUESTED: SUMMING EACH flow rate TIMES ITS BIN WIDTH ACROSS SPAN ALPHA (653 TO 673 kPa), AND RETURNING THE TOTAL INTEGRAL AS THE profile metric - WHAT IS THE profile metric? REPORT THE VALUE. 18.4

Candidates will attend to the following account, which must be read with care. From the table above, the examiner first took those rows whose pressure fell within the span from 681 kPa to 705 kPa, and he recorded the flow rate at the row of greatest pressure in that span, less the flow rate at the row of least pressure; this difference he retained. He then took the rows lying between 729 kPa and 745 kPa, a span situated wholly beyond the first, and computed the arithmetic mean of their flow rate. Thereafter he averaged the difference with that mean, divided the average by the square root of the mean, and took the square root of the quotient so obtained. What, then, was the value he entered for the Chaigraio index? 0.722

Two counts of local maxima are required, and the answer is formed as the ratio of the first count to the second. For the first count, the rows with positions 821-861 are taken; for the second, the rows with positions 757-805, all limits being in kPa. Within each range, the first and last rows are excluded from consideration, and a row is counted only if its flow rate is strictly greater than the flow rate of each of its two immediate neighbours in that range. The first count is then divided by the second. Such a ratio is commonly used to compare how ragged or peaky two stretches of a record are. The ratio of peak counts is 2.0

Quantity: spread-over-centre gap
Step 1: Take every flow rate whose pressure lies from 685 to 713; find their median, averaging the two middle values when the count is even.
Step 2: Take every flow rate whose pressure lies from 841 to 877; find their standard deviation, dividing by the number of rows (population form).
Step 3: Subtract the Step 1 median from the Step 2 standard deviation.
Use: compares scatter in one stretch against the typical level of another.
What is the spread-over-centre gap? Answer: -0.97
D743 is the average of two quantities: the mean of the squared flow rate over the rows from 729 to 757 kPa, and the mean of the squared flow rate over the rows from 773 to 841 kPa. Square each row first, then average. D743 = 1.19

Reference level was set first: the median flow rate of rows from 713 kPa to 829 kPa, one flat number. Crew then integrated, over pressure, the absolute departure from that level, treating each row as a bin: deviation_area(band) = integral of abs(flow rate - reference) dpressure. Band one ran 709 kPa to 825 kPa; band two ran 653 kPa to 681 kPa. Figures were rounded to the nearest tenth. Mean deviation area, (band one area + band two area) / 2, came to 5.2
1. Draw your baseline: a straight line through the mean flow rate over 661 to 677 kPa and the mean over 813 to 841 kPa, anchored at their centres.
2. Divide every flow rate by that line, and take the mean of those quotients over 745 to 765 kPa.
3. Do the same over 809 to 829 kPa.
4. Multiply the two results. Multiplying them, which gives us 1.00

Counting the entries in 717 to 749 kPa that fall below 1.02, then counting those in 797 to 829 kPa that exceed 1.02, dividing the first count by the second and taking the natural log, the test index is -1.4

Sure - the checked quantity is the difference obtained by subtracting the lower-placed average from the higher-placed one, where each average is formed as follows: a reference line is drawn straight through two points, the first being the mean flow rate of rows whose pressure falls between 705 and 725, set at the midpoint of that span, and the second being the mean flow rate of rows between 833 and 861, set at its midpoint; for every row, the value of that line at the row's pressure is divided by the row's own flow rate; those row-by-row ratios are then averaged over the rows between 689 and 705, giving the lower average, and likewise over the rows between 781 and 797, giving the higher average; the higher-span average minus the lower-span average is -0.06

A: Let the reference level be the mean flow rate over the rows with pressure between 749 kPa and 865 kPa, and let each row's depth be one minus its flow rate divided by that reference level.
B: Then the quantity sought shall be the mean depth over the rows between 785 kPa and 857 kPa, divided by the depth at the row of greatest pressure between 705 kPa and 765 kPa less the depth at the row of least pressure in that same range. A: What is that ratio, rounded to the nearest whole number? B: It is -2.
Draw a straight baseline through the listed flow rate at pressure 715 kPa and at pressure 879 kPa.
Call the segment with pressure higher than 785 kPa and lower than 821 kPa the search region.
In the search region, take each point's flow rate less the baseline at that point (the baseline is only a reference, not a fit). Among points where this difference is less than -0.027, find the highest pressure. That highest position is 819 kPa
